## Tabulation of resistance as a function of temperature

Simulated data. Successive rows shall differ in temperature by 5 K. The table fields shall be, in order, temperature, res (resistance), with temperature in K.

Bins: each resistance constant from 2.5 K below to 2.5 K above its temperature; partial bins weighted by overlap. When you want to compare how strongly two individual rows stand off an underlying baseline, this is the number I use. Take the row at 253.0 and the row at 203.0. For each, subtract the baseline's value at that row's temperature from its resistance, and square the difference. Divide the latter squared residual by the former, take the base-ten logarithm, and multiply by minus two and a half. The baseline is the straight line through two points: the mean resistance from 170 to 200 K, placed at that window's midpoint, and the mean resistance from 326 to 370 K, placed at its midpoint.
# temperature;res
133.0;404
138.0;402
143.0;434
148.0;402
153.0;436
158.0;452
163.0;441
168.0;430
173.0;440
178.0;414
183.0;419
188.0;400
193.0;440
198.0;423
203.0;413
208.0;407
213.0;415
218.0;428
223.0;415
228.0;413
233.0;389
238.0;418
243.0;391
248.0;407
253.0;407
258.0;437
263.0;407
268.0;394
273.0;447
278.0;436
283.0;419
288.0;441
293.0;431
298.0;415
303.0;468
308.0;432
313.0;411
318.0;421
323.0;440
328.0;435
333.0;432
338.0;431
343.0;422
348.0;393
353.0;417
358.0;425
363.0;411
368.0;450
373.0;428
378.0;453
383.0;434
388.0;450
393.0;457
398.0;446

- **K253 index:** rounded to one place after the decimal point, 1.1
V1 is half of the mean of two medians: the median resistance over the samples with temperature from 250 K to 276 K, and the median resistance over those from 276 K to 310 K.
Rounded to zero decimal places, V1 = 210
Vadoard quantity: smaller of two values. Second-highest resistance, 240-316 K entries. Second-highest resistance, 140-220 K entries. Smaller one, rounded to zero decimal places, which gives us 441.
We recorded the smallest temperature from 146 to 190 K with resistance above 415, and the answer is 153.0 K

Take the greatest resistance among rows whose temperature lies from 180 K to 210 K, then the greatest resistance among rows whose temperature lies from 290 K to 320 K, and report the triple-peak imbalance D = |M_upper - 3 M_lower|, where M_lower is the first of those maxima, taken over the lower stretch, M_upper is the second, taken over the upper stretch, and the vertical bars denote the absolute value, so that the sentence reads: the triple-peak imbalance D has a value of 852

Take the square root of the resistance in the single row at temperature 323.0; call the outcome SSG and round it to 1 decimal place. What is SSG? 21.0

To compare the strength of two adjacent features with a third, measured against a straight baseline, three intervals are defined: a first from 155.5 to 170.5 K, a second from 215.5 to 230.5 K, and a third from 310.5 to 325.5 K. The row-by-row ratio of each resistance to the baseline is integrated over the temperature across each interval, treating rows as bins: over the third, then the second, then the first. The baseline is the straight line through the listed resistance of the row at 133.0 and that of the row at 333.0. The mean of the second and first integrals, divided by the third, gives 1.057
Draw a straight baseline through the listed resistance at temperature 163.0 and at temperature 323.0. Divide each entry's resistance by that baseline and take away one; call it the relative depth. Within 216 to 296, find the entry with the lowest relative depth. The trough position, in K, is 233.0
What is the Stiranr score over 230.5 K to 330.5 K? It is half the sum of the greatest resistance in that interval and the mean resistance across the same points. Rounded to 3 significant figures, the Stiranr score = 445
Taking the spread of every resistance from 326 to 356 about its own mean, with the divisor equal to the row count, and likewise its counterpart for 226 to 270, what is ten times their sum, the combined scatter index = 284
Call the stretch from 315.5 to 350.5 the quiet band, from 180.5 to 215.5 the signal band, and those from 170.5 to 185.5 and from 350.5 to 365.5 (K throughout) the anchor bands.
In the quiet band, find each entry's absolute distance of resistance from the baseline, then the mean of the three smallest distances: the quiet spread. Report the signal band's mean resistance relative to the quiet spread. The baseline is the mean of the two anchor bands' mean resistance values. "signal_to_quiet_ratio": 114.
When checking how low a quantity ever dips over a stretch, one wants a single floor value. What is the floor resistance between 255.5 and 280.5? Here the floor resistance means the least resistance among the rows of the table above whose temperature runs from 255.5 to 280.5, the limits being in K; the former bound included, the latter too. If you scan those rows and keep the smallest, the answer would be 394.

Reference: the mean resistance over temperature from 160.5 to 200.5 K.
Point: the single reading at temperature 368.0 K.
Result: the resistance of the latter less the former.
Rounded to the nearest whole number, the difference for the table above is 24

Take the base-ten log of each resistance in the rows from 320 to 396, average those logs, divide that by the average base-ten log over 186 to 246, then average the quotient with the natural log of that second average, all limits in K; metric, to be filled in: 0.984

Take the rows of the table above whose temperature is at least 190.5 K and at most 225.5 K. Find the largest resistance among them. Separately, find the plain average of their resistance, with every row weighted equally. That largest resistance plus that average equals 860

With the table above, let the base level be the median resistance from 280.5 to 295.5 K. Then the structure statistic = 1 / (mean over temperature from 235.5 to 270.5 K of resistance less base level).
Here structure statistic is -0.04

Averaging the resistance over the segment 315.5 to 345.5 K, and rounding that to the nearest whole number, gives 430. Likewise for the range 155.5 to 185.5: 433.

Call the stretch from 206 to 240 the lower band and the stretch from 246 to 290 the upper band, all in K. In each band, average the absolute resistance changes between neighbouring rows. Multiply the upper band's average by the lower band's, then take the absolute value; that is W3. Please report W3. 326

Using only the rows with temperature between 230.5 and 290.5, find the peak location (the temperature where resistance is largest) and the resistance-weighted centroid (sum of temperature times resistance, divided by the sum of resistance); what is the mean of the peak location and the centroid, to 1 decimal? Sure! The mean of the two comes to 267.0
